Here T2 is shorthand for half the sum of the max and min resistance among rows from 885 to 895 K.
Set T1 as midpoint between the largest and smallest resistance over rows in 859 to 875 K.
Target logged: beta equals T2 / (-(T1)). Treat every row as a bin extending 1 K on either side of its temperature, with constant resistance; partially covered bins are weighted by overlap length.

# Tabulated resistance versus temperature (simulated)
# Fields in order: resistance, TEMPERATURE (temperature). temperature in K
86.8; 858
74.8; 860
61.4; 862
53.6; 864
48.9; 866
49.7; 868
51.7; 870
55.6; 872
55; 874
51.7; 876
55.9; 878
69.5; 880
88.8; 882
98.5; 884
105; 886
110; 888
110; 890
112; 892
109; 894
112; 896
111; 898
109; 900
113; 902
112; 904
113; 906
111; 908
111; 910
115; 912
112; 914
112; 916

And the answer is -1.8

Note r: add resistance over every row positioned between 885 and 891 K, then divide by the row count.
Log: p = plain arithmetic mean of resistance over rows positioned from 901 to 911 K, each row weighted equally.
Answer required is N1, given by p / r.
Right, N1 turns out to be 1.0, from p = 112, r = 108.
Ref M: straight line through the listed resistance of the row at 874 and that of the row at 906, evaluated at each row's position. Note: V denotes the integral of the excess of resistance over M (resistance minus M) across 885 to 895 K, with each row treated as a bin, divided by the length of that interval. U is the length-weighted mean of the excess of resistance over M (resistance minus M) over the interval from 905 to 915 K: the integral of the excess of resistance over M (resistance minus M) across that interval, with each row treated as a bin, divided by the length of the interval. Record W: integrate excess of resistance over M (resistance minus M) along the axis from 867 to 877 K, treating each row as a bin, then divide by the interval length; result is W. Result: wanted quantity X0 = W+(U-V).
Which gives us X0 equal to -32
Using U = -8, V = 25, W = 1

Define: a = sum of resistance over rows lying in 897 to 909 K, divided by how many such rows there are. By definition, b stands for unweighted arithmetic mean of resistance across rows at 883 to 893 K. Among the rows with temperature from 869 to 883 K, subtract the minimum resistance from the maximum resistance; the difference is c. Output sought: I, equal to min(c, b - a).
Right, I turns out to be -4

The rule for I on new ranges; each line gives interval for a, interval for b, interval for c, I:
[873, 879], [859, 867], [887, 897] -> 3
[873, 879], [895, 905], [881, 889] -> 21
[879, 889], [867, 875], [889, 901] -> -41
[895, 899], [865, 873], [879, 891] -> -60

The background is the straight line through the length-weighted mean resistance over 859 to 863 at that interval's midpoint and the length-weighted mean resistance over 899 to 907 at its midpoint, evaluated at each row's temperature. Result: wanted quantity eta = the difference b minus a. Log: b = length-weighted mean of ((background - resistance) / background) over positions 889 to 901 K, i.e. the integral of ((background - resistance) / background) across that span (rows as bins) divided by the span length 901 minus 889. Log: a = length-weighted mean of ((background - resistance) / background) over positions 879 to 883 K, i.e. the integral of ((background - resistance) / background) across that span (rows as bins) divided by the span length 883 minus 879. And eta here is -0.18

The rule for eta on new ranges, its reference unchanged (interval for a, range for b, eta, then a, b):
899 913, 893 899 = -0.08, 0.02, -0.06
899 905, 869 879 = 0.34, -0.01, 0.34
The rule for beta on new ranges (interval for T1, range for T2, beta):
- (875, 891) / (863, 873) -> -0.6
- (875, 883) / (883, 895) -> -1.5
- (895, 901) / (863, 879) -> -0.5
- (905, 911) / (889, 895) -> -1.0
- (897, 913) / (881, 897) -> -0.9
